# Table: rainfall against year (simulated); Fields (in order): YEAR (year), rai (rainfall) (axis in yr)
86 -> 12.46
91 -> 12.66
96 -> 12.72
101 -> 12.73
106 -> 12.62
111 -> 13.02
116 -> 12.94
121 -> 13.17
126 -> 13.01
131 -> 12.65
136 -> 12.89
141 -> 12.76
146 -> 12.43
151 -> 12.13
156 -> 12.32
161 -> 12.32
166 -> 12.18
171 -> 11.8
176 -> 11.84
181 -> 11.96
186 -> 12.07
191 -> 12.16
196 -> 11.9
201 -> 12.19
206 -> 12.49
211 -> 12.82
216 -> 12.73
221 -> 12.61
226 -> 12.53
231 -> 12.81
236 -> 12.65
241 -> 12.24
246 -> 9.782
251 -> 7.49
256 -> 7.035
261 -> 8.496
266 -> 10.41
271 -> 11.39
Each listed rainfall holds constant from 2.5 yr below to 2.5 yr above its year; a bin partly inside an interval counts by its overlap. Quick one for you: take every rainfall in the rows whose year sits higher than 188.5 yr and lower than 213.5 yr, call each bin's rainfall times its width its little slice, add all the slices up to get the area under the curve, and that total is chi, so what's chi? 308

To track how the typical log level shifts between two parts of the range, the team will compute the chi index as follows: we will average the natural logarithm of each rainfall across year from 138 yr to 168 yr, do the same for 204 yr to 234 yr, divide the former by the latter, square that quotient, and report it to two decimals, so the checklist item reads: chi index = 0.98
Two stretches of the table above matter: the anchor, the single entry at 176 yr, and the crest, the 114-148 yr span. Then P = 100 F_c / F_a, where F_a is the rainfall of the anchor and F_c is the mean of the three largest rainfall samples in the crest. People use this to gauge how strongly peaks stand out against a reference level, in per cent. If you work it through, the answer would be 110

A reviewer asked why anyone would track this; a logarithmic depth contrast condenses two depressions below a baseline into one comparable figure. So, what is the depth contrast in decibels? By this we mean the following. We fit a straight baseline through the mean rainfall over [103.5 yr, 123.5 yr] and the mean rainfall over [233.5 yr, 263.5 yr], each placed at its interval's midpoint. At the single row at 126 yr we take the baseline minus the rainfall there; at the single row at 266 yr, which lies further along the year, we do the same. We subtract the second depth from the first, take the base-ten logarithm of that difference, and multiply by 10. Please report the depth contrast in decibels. -0.7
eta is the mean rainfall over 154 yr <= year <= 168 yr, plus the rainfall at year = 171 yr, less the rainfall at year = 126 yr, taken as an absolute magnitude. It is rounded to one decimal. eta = 11.1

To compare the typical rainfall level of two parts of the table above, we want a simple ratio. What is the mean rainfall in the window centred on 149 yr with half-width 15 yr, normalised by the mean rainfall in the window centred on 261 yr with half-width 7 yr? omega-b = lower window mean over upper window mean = 1.44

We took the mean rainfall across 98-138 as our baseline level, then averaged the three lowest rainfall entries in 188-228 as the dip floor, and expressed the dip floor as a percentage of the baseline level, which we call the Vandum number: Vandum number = 94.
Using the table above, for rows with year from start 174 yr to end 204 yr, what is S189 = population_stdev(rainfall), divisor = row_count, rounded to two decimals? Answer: 0.13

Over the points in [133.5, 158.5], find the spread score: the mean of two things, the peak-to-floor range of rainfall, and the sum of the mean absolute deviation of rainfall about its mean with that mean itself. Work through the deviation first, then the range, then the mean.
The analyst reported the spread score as 6.8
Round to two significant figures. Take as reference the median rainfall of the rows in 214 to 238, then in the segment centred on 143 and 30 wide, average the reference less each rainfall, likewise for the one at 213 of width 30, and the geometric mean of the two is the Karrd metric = 0.10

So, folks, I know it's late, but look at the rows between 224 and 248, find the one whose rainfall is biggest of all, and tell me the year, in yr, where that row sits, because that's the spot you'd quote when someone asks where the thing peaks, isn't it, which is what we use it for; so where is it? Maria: 231 yr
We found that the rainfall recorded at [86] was 12.46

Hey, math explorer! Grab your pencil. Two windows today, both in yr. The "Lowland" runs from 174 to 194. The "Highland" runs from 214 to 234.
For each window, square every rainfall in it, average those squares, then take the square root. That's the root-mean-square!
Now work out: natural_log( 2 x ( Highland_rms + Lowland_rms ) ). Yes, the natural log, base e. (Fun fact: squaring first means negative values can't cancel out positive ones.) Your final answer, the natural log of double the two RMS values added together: 3.90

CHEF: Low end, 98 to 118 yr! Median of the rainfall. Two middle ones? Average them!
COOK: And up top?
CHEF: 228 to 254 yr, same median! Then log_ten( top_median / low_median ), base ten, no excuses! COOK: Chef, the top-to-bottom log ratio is -0.02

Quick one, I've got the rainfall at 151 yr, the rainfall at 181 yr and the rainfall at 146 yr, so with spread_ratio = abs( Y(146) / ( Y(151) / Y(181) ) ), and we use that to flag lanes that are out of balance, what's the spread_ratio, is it 12.3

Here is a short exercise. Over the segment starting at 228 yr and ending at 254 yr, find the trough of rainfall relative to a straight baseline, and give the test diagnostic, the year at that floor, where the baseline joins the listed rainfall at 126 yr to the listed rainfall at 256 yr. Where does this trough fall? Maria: 251 yr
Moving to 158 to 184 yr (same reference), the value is 171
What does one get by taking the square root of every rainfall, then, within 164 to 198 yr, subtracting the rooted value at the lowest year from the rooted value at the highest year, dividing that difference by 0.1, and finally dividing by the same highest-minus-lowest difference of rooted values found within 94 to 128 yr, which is -10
